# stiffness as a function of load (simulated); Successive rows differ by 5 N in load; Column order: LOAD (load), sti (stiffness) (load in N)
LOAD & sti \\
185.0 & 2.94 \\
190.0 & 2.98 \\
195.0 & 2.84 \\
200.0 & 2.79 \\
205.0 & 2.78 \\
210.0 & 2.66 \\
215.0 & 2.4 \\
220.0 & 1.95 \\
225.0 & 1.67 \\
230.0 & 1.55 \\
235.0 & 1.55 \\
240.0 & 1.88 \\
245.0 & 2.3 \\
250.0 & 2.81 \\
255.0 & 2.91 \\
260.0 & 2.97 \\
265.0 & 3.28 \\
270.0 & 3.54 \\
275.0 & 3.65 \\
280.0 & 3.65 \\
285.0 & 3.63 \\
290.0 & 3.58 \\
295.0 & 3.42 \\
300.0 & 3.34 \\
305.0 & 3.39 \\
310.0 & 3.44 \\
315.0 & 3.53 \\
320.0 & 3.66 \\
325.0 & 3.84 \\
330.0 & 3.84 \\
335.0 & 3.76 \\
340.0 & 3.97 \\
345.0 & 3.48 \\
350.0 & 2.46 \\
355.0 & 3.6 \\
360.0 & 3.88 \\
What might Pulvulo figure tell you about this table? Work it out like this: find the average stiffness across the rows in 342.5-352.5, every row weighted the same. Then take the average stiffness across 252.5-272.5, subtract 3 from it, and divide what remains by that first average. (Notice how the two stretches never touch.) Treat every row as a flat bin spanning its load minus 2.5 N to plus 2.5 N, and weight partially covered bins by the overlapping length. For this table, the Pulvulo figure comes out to 0.1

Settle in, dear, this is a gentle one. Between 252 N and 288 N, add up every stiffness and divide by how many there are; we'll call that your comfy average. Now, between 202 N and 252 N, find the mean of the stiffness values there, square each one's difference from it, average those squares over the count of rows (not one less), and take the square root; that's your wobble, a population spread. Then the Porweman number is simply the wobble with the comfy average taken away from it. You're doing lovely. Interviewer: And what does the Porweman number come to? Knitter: -2.90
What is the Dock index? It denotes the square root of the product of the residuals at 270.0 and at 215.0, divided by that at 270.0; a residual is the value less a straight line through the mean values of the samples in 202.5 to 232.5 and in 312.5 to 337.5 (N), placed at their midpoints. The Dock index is 1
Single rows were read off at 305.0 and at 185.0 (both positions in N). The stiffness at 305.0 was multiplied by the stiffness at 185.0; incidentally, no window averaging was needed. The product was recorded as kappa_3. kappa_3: 10.0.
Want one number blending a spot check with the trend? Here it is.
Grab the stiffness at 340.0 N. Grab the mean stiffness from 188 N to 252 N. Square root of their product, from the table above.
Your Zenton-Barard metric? 3.03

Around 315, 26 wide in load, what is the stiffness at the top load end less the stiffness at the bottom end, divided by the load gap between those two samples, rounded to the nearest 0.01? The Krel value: 0.02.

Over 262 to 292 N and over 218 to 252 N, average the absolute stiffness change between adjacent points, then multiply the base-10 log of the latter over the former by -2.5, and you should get -1.2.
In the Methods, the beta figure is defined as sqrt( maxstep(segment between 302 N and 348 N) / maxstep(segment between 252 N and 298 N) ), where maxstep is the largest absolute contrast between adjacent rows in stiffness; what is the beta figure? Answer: 1.26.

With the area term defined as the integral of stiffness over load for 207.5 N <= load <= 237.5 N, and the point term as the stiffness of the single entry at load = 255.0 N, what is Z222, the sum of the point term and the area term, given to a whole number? 62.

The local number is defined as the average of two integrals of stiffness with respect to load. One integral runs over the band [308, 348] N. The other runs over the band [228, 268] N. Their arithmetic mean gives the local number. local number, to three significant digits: 122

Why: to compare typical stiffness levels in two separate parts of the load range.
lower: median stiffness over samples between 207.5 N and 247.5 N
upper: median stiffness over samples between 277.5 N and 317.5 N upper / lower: 1.8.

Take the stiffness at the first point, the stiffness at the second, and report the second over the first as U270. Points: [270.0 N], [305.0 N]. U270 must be 0.96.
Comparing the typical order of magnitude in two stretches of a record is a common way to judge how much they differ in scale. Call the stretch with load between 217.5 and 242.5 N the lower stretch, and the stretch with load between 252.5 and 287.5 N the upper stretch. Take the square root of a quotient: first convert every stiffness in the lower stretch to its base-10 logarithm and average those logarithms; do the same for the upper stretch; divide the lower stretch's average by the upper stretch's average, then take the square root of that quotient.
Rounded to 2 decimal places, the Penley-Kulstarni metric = 0.67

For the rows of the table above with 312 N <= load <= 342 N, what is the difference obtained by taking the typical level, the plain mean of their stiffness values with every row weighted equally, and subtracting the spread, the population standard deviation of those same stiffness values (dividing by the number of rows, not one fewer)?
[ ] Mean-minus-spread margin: 3.6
